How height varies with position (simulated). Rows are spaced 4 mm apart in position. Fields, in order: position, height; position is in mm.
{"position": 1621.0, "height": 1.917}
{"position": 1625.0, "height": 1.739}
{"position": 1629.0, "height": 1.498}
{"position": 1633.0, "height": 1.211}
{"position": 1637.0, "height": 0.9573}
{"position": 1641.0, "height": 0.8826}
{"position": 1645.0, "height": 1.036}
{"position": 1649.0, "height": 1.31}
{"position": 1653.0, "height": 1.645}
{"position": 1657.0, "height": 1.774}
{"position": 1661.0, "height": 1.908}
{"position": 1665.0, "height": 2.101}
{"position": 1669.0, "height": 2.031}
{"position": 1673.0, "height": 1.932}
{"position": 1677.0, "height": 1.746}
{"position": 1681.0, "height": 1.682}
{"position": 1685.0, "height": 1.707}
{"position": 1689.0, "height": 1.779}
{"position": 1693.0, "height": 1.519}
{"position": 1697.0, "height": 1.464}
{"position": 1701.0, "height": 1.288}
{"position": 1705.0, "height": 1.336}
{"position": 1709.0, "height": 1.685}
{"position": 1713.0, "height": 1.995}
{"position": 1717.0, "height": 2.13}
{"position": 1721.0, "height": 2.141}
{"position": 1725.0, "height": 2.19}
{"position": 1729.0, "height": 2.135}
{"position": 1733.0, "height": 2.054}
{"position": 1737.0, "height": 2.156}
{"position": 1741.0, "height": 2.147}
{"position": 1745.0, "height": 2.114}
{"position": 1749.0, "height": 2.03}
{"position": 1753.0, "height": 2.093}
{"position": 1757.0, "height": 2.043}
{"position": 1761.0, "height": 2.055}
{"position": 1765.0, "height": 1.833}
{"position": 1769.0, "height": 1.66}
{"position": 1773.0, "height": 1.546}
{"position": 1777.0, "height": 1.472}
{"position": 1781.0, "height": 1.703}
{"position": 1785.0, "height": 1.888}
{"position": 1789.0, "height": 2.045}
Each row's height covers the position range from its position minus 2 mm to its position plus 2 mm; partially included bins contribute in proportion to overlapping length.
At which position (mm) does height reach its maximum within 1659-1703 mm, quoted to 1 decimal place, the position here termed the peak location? 1665.0 mm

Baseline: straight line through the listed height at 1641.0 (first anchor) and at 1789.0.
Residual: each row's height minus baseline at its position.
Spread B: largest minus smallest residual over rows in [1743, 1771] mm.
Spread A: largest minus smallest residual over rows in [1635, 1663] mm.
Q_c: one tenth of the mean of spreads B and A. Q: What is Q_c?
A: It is 0.076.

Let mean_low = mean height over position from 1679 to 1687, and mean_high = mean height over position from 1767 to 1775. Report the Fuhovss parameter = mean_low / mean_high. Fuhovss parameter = 1.1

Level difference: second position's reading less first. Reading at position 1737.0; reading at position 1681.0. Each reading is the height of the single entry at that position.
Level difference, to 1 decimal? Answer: -0.5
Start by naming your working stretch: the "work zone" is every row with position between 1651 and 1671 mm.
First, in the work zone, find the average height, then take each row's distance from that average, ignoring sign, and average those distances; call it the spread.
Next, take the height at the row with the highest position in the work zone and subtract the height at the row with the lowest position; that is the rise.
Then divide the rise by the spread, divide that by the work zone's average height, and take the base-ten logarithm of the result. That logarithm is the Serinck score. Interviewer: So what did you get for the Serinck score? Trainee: 0.15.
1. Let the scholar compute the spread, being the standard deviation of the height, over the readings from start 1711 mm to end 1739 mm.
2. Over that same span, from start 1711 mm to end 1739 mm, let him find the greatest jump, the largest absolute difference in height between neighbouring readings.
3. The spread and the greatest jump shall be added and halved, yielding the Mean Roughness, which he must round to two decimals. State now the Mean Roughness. 0.10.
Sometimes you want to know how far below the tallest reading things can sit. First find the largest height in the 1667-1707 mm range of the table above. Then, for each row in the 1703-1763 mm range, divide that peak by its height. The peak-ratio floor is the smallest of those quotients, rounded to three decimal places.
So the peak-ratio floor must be 0.927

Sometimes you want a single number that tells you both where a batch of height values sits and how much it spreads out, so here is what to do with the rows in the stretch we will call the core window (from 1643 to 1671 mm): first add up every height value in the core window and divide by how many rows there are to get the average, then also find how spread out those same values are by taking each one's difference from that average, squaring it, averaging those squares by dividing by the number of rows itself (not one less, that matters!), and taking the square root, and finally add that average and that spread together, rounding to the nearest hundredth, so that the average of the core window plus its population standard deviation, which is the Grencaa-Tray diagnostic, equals 2.05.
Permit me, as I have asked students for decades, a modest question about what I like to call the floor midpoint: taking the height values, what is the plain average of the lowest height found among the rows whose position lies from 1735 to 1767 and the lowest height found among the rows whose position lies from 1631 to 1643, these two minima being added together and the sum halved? 1.36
